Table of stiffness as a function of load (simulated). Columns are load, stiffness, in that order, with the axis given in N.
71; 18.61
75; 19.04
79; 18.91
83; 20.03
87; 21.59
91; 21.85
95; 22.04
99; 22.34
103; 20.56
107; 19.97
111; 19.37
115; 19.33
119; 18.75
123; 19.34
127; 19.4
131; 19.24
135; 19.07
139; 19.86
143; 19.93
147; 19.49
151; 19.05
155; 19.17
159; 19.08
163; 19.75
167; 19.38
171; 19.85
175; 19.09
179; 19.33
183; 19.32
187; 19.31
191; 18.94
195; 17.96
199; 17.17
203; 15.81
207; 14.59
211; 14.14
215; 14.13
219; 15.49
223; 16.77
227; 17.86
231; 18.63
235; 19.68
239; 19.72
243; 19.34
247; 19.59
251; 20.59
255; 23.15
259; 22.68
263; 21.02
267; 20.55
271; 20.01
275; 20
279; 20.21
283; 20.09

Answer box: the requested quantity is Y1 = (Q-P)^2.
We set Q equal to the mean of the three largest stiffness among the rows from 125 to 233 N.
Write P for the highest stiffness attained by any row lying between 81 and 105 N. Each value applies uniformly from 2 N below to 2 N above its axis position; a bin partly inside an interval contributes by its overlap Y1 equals 6.1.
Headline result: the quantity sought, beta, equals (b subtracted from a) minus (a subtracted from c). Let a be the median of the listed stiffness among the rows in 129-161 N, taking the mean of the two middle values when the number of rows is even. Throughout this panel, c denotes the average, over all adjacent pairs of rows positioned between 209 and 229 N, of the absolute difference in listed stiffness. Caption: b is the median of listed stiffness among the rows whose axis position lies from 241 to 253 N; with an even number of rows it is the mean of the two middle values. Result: 17.9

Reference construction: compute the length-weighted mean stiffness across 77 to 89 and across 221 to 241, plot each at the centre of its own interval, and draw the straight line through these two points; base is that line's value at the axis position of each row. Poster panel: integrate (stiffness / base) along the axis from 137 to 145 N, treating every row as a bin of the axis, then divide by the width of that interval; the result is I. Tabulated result 1.02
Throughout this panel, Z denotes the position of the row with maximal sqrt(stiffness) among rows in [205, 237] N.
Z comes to 235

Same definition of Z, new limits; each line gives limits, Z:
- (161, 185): 171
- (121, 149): 143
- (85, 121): 99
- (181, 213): 183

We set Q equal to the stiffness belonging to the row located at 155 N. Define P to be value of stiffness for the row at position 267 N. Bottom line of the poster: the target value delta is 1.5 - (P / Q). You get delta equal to 0.43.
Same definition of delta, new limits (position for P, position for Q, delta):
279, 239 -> 0.48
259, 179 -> 0.33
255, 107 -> 0.34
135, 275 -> 0.55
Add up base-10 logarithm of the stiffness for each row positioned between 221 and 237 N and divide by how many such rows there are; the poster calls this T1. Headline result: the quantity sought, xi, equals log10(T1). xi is 0.100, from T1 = 1.26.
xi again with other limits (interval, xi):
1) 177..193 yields 0.109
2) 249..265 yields 0.127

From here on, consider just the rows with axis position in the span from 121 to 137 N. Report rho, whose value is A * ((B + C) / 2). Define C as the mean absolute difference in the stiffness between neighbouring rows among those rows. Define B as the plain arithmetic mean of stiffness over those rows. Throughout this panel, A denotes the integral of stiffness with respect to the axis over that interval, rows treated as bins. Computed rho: 2988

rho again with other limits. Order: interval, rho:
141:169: 5369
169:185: 3062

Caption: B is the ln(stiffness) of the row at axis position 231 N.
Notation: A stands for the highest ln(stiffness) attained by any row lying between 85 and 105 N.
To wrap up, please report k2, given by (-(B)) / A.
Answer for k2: -0.94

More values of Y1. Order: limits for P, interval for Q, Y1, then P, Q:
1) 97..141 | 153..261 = 0.0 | 22.34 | 22.1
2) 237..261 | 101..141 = 9.1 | 23.15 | 20.1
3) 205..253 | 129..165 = 0.6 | 20.59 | 19.8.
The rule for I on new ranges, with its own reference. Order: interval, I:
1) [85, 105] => 1.08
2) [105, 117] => 0.98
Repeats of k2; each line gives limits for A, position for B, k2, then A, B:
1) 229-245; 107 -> -1.00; 2.98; 2.99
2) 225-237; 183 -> -0.99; 2.98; 2.96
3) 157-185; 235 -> -1.00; 2.99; 2.98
